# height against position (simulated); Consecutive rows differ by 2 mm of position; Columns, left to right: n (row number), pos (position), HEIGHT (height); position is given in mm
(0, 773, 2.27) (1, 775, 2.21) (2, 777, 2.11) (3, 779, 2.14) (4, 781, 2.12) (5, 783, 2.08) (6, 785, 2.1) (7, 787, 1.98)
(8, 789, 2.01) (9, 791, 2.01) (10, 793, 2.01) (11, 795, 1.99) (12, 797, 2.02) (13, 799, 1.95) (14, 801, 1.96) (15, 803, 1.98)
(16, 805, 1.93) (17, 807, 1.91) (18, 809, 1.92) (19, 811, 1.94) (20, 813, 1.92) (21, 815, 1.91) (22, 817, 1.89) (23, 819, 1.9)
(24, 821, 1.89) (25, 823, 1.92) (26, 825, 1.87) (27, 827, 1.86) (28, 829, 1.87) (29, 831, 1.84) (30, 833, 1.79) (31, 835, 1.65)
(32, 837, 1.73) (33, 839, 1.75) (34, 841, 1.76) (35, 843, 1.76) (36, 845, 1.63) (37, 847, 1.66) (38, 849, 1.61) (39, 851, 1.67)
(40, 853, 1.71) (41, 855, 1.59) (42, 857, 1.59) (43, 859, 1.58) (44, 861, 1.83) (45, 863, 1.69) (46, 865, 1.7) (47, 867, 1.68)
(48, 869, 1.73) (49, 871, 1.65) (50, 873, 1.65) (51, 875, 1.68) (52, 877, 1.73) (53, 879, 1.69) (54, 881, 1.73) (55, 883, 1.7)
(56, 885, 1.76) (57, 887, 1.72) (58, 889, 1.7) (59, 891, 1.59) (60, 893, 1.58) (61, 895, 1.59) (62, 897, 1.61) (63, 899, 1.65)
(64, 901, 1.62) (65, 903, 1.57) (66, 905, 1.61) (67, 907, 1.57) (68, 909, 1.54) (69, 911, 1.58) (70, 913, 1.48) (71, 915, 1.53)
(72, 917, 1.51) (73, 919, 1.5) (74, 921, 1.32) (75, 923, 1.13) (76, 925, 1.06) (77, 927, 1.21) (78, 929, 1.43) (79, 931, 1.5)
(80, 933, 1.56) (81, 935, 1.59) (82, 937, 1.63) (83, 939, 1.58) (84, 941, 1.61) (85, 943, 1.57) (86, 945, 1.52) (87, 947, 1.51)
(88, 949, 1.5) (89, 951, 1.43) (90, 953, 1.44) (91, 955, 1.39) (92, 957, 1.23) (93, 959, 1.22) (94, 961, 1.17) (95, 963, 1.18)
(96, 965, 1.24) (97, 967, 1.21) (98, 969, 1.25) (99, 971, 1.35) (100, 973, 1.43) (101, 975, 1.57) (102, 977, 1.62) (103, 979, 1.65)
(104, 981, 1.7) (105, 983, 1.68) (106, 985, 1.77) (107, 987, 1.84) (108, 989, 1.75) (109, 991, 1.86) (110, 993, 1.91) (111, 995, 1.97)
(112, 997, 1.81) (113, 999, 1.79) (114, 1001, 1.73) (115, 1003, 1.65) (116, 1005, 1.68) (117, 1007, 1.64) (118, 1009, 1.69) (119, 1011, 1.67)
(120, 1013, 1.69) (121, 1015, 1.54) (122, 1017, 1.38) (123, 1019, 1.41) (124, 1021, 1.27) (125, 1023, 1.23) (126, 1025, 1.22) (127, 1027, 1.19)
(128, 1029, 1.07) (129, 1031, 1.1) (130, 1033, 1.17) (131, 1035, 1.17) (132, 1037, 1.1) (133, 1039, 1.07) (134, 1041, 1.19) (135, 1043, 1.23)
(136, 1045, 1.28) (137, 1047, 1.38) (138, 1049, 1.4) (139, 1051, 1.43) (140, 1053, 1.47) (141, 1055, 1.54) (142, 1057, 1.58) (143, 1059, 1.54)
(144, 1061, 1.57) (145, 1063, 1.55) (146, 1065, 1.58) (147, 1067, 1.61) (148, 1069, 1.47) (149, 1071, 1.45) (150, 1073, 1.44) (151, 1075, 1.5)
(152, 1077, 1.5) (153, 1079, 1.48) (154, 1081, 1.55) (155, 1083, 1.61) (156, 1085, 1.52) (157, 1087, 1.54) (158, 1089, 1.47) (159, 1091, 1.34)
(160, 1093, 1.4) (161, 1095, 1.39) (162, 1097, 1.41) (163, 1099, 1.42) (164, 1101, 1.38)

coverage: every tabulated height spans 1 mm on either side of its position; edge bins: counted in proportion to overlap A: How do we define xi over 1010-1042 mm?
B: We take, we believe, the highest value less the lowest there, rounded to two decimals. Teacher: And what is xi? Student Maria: 0.62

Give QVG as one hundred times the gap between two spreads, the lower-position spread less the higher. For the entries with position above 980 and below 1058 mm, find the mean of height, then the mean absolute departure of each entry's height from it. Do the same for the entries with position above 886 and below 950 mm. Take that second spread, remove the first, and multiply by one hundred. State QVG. -14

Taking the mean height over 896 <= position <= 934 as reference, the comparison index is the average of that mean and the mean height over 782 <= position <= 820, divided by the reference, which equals 1.17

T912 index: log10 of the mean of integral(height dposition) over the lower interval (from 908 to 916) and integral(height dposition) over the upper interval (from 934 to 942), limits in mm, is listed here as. 1.10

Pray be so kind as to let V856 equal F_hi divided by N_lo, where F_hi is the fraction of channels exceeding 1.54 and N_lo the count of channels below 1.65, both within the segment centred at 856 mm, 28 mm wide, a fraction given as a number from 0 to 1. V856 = 0.20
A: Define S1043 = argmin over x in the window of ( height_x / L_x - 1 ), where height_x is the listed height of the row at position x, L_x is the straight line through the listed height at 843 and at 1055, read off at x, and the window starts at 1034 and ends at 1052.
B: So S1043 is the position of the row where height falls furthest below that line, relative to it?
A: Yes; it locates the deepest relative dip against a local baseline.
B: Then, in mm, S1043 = 1039 mm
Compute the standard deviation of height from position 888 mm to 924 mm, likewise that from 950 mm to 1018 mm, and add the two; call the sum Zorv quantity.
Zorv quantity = 0.36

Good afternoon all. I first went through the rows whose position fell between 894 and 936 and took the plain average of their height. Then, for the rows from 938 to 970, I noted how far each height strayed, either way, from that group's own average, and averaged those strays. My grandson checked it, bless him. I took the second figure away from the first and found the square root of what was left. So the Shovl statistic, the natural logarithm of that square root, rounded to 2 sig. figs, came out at 0.15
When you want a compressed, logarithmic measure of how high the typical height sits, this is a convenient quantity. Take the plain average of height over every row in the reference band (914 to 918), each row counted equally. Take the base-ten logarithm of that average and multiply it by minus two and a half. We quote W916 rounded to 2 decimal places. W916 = -0.45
